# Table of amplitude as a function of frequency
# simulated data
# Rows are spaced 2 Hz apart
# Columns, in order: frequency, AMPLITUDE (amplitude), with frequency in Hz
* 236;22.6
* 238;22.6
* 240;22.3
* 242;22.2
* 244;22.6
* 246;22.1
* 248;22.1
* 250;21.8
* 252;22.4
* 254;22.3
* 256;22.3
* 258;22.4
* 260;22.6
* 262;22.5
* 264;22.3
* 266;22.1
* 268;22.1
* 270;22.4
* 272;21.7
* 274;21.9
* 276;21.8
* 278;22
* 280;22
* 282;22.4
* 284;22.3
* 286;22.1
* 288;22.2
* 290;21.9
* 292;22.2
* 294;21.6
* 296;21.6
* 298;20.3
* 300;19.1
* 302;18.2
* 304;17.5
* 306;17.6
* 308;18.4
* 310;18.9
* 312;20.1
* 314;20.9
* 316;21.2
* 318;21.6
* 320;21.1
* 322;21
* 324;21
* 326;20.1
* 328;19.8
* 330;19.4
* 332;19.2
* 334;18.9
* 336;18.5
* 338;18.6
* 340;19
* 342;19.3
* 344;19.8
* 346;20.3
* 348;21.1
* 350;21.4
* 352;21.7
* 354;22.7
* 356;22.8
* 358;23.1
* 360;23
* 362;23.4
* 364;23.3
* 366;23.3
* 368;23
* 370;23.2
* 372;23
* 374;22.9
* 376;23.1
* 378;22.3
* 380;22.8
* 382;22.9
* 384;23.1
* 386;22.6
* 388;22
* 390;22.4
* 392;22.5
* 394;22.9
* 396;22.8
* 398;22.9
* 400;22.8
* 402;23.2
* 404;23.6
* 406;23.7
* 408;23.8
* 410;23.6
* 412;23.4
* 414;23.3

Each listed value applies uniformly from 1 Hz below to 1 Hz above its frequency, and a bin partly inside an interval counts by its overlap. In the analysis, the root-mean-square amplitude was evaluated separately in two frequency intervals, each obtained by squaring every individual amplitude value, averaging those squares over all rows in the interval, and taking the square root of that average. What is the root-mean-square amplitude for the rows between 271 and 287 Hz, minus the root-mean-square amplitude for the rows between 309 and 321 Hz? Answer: 1.4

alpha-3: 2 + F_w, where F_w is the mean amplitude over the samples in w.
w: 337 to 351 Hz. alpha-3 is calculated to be 21.9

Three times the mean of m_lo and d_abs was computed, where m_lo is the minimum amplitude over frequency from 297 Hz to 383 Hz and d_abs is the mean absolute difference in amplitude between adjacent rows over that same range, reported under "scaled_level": 27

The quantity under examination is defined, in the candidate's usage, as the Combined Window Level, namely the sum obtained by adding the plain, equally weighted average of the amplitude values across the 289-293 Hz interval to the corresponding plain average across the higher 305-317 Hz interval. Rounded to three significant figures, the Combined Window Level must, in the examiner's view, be 41.6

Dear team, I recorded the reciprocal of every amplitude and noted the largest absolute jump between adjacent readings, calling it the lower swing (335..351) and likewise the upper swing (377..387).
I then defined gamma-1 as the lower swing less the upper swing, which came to 0.0009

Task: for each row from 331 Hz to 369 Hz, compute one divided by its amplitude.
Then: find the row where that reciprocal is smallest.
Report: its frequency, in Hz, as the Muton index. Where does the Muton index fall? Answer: 362 Hz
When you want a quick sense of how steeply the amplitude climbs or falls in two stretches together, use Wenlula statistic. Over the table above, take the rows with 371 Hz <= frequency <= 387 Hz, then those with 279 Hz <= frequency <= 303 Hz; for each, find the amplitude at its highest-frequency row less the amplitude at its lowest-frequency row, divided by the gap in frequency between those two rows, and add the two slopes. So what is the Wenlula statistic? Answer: -0.20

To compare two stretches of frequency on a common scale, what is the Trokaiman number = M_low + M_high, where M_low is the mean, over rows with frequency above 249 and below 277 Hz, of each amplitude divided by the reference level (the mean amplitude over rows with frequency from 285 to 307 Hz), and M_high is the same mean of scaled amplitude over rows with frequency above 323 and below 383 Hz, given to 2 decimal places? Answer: 2.14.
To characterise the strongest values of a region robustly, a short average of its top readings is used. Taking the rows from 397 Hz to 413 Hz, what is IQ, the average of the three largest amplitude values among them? 23.7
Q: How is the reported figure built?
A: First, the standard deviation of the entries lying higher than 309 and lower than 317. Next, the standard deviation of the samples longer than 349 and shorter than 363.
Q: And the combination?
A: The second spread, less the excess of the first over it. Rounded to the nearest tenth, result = 0.5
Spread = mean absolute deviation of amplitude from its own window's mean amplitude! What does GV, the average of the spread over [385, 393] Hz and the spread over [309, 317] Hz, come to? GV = 0.48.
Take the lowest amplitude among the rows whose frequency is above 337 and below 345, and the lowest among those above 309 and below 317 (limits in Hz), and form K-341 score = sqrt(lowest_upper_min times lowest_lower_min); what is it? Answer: 18.7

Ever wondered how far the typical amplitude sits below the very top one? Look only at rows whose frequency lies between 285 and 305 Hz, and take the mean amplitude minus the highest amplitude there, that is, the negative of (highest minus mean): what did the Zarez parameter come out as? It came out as -1.5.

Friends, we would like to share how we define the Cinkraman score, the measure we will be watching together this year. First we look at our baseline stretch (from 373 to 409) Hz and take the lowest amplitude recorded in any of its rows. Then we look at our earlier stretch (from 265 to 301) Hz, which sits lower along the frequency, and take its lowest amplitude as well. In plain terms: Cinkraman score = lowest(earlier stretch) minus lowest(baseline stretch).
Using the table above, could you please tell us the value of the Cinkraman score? -2.9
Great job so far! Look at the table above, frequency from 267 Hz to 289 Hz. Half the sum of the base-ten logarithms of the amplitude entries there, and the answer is 7.39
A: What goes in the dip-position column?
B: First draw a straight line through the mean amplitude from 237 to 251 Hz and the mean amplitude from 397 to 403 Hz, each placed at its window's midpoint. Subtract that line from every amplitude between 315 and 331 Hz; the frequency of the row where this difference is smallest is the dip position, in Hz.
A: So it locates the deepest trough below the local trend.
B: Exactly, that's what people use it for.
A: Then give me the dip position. 330 Hz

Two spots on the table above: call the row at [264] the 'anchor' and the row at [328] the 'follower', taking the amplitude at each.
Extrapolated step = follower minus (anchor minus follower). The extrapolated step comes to 17.3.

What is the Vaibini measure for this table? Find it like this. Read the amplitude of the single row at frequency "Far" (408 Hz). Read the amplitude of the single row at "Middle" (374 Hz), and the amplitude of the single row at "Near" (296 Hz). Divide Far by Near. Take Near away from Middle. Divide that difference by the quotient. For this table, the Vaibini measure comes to 1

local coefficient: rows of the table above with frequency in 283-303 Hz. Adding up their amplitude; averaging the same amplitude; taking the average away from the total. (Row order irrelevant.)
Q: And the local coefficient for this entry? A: 190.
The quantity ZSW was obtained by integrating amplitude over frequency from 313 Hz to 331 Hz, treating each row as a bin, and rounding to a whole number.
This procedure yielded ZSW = 372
